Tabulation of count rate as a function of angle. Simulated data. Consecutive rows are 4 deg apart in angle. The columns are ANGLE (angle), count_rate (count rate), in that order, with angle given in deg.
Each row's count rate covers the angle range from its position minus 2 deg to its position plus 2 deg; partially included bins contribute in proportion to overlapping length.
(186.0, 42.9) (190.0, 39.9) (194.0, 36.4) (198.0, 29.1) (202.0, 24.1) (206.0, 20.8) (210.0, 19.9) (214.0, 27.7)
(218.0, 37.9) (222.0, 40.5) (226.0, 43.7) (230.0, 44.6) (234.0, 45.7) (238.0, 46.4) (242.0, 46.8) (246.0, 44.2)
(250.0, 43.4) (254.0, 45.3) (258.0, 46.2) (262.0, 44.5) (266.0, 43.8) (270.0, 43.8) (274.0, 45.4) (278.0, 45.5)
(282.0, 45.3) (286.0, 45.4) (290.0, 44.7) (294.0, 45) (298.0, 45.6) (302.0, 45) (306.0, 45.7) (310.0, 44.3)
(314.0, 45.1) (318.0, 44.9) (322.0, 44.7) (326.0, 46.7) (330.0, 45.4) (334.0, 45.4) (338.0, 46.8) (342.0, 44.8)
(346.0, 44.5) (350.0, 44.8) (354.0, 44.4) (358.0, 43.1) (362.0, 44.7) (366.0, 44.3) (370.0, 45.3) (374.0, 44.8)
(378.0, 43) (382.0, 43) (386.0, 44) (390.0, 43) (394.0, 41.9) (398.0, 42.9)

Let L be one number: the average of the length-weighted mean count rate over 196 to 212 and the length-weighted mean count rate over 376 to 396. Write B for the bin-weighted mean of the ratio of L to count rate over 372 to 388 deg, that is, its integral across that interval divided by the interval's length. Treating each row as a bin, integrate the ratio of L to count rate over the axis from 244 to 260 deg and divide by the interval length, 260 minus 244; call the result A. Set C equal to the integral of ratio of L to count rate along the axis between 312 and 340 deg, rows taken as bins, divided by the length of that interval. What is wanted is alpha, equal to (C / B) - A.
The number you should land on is 0.22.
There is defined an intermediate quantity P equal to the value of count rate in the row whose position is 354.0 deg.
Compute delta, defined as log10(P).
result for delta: 1.647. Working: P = 44.4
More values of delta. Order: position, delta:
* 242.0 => 1.670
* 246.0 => 1.645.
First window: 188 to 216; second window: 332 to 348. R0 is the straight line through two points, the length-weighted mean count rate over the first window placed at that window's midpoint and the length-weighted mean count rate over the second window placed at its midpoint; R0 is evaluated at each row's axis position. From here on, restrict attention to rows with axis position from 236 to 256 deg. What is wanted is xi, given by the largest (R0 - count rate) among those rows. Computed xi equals -9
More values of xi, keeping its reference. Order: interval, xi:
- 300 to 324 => -2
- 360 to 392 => 9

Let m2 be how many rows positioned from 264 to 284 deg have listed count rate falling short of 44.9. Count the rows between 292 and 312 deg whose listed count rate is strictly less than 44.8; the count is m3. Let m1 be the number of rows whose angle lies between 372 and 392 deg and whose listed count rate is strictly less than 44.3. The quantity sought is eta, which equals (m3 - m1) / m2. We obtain -1.5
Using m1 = 4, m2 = 2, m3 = 1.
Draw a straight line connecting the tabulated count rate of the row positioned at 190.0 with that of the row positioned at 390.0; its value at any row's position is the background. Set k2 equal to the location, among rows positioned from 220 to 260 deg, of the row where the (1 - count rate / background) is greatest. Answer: 222.0 deg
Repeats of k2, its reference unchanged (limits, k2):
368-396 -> 394.0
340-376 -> 358.0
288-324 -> 310.0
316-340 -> 322.0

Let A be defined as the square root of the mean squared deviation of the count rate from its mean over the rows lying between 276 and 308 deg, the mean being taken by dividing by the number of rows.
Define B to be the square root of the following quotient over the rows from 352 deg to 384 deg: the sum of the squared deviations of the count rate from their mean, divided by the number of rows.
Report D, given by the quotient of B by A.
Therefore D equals 2.6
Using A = 0.3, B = 0.85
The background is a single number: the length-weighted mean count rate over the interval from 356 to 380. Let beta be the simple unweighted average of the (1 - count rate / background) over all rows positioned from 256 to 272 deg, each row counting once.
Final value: -0.008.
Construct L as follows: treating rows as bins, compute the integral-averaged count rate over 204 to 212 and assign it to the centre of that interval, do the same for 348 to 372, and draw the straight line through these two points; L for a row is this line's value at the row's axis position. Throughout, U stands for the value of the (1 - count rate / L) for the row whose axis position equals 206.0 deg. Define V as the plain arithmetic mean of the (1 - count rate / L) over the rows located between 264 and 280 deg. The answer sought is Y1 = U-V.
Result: 0.4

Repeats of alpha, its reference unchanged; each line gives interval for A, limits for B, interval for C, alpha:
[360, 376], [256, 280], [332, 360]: 0.26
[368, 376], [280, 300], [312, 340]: 0.25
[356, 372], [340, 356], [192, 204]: 0.79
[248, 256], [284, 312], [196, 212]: 1.21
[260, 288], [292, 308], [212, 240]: 0.40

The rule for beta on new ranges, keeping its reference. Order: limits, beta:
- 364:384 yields 0.003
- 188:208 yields 0.320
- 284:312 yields -0.020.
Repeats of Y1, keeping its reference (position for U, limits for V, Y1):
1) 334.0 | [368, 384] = -0.2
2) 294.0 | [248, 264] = 0.3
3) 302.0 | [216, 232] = 0.5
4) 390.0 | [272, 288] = 0.6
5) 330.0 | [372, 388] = -0.2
